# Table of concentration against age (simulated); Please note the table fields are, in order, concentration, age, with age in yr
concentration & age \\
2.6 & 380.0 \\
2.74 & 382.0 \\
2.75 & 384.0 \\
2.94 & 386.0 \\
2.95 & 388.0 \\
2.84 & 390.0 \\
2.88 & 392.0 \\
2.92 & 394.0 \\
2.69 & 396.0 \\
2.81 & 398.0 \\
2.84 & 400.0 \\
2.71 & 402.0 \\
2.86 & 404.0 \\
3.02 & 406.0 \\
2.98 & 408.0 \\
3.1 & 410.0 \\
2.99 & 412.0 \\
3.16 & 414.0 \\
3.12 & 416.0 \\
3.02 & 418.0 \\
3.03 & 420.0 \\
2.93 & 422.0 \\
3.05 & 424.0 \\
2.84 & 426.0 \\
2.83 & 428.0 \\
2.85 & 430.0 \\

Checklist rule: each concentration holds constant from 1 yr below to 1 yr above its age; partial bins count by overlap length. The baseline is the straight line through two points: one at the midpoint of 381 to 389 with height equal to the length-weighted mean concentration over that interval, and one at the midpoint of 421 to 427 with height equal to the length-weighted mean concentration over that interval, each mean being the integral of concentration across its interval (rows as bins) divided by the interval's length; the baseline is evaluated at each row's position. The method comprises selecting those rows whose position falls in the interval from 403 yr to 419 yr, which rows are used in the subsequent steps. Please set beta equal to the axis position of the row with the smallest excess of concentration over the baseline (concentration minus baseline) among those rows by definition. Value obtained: 404.0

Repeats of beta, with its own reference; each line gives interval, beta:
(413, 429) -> 428.0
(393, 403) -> 396.0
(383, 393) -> 384.0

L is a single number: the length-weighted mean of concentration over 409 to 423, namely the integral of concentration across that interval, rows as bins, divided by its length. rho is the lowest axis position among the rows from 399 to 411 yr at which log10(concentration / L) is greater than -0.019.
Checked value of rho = 406.0 yr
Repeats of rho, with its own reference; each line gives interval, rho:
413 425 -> 414.0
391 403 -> 394.0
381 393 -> 386.0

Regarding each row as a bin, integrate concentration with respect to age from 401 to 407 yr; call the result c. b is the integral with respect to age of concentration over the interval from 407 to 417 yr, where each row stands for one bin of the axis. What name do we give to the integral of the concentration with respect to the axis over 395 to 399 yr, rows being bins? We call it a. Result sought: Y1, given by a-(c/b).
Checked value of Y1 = 10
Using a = 11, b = 31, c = 17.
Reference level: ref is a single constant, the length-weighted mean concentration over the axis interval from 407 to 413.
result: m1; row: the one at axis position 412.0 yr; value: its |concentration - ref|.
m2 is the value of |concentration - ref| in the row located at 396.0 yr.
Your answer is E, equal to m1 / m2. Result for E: 0.1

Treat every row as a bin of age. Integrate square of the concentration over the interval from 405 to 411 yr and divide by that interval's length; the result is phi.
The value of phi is 9.20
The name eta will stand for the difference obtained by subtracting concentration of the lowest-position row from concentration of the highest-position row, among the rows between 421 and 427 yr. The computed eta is -0.09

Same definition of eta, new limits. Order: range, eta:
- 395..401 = 0.15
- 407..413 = 0.01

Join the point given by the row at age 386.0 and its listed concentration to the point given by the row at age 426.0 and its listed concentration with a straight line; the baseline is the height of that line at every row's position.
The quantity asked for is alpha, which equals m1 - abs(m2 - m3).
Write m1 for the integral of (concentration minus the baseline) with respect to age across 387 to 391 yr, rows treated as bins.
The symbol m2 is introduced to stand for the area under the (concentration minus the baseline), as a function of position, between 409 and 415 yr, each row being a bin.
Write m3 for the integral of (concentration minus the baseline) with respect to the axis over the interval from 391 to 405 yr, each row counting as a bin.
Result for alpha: -2.72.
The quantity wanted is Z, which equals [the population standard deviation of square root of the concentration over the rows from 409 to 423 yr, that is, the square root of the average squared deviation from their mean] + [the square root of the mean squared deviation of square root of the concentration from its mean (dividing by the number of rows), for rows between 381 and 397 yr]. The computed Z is 0.0493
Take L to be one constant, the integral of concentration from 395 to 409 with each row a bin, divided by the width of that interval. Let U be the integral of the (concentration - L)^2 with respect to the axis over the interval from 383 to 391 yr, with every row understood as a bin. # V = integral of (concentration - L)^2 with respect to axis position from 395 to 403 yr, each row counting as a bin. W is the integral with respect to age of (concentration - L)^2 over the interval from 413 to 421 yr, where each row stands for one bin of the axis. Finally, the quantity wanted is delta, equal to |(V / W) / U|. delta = 3.1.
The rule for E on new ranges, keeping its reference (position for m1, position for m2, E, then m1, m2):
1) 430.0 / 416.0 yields 1.8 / 0.17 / 0.10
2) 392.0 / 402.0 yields 0.5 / 0.14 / 0.31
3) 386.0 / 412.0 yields 2.5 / 0.08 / 0.03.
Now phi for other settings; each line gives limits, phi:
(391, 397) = 8.02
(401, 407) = 8.21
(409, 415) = 9.51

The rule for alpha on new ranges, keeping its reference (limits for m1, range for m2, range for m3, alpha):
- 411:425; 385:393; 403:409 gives 1.94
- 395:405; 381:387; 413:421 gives -3.80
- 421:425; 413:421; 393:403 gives -2.35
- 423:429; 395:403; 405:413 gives -1.88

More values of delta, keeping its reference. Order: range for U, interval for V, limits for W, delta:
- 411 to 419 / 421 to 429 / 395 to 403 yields 2.5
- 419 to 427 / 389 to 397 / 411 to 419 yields 0.8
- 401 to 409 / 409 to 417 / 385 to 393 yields 89.7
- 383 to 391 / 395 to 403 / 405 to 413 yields 5.4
